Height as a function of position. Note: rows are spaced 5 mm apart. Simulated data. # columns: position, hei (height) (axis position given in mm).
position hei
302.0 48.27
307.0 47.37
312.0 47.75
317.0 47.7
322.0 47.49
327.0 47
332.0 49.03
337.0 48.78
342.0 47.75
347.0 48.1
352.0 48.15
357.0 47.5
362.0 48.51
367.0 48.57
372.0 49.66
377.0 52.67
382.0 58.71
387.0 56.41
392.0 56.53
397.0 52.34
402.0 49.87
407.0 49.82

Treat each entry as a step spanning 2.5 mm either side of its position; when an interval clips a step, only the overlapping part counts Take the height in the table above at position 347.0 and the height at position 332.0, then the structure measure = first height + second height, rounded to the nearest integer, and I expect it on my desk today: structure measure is 97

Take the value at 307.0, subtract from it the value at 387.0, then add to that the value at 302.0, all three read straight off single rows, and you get 39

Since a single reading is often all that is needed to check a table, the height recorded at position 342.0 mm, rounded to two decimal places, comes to 47.75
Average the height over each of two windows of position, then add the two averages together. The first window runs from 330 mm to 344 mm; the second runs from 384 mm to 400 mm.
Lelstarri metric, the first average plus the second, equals 103.6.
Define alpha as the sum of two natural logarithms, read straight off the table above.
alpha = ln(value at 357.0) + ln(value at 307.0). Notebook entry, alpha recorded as 7.72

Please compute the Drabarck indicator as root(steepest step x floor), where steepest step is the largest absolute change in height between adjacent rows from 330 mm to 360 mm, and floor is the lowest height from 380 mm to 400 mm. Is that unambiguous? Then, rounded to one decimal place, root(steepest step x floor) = 7.3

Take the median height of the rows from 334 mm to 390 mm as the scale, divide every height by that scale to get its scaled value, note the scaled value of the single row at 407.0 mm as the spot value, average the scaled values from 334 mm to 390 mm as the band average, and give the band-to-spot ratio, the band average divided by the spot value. 1.01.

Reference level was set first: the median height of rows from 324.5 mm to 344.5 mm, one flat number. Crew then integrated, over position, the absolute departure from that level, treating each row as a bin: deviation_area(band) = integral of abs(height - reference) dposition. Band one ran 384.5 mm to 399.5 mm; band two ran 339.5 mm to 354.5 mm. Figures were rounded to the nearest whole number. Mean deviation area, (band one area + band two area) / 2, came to 53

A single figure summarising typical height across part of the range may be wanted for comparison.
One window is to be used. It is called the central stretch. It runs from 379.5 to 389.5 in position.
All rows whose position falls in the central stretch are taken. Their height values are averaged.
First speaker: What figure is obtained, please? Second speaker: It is 57.6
